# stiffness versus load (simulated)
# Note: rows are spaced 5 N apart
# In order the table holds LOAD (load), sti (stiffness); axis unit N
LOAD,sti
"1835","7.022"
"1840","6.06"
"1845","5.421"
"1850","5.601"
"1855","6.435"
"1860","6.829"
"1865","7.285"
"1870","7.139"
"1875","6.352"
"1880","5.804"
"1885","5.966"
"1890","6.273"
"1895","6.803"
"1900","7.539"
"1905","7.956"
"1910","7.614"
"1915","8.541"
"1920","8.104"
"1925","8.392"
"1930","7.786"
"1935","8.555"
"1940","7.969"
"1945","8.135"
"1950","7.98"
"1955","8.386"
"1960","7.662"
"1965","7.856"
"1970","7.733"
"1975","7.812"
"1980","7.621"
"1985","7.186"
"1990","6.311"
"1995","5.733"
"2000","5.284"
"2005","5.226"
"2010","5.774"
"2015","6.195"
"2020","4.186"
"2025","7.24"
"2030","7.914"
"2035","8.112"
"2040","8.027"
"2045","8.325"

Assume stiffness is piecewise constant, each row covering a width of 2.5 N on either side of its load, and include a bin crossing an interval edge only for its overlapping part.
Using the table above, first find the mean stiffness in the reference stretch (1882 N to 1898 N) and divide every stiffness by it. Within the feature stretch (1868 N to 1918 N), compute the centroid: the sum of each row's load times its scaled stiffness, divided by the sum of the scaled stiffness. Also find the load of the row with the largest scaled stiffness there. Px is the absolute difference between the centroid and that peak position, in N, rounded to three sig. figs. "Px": 21.2 N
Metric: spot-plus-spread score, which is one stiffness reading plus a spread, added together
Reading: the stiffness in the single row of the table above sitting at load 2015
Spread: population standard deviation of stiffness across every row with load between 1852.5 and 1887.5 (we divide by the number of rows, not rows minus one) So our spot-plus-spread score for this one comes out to 6.7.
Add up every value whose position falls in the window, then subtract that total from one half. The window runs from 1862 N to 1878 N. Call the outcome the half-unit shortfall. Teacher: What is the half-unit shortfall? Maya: -20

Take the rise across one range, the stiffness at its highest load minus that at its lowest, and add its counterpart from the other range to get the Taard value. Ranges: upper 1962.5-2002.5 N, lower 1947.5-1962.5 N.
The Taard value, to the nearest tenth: -2.9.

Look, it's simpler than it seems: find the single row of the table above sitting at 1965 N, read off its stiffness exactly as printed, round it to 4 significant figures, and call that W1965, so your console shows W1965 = 7.856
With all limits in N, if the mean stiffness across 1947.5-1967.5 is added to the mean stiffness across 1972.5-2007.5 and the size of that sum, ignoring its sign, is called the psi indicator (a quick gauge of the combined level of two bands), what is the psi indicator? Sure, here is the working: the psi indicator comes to 14.4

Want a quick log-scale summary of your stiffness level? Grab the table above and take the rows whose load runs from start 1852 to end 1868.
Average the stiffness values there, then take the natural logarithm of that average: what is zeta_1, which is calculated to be 1.92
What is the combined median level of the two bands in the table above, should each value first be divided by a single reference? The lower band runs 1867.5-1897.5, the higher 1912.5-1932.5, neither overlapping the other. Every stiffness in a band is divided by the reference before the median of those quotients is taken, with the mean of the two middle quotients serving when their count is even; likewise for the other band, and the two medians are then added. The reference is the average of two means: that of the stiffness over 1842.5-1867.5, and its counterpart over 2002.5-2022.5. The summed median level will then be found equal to 2.50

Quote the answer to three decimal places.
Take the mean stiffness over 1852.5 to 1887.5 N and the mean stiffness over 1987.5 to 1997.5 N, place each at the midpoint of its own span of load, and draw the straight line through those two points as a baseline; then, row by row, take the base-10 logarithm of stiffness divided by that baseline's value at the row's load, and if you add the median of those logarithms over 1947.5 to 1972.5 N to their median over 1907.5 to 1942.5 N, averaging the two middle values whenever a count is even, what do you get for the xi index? 0.214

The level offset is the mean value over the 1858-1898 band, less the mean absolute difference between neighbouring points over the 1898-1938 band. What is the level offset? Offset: 6.02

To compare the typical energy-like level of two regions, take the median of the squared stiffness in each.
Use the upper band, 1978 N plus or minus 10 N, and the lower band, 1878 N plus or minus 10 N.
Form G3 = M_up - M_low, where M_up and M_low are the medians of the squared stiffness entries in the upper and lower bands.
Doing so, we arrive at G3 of 21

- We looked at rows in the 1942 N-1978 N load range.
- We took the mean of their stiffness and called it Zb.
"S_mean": 7.9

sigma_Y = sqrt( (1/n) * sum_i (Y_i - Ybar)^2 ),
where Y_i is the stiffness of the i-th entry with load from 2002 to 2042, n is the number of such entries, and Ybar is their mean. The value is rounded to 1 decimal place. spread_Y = 1.4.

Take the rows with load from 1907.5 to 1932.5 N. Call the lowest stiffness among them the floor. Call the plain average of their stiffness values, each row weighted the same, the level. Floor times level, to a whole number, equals 62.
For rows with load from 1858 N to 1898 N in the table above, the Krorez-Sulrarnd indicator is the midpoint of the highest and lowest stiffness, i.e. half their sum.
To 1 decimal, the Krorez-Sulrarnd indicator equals 6.5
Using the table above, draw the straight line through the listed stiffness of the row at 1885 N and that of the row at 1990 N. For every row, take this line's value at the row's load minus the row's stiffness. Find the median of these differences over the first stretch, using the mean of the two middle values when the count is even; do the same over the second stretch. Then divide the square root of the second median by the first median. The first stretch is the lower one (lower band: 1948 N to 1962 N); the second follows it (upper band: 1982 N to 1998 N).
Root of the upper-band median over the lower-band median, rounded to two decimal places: 0.00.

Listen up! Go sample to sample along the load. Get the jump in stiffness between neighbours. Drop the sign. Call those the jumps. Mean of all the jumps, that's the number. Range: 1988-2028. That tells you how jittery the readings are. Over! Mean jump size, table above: 1.02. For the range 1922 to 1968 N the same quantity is 0.45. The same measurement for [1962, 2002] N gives 0.39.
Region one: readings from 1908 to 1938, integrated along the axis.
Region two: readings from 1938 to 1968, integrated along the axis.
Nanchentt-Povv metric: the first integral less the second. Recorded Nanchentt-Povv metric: 5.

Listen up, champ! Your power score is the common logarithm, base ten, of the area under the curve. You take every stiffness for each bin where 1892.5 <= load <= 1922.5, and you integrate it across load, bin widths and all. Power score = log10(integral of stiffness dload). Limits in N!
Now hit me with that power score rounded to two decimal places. 2.37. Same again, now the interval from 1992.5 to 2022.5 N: 2.21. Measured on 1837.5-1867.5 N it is 2.27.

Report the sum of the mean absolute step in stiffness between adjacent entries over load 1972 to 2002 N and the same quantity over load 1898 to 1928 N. 0.99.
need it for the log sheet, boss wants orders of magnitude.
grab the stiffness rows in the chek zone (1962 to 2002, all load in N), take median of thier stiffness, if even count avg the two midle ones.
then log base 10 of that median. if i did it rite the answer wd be 0.87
